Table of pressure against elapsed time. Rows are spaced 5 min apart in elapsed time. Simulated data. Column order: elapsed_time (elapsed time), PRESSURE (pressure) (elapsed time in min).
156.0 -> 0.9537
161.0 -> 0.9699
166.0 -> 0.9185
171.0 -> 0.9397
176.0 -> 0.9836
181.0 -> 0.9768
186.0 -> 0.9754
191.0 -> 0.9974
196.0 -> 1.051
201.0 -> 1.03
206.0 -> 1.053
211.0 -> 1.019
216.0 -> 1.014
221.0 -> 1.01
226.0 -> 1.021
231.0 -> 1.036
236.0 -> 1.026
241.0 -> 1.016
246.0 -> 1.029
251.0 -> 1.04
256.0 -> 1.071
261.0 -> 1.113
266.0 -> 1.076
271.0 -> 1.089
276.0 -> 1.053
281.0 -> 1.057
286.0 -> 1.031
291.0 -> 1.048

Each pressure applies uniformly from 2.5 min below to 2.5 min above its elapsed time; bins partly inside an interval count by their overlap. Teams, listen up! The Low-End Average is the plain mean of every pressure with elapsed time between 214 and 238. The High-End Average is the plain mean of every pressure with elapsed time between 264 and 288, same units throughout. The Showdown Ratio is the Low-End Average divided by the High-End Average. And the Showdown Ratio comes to 0.962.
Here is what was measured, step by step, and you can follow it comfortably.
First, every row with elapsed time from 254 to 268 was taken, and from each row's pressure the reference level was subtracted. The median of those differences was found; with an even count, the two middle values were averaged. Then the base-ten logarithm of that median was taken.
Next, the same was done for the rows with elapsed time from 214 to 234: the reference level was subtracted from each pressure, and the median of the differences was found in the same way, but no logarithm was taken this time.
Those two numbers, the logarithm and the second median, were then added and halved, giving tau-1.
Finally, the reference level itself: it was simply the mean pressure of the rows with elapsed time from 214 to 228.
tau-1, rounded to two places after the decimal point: -0.61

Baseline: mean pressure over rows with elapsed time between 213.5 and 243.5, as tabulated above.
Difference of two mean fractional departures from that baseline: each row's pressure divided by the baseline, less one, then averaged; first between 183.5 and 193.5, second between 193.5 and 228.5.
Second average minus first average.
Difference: 0.041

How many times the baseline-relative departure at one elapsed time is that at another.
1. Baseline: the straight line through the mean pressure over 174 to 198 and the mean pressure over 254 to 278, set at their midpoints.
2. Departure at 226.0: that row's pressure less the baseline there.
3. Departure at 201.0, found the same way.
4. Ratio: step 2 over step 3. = -1.0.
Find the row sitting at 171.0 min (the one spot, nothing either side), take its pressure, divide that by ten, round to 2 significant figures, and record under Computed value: 0.094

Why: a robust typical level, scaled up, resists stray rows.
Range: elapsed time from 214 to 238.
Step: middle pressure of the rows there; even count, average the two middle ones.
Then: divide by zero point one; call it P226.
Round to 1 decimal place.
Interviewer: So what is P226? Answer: 10.2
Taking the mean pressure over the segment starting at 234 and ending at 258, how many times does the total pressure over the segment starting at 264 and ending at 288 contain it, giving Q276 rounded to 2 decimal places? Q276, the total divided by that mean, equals 5.12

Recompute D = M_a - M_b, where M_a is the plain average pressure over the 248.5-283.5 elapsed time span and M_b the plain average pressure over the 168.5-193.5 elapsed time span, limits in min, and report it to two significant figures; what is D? 0.097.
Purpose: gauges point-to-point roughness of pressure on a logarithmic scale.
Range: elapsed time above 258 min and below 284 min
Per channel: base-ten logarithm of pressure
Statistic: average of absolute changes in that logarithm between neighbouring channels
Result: 0.0090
